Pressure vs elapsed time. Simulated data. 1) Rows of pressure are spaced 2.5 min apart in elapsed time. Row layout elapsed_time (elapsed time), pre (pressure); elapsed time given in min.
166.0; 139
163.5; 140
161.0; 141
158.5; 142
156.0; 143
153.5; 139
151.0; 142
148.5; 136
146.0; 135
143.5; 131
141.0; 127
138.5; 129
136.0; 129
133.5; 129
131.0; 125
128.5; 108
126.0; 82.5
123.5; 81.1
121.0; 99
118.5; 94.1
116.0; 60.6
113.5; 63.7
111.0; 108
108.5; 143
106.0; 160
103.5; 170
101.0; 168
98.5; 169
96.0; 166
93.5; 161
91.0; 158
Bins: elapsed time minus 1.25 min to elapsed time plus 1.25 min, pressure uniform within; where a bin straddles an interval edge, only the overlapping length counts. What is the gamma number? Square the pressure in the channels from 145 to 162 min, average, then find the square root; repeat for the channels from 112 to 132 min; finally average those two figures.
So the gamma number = 116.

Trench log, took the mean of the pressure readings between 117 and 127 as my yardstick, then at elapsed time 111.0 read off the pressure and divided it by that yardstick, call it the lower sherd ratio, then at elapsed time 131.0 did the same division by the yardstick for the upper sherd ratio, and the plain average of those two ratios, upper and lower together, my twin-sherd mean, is 1.31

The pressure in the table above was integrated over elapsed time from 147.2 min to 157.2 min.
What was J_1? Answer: 1400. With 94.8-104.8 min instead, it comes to 1682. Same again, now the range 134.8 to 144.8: 1290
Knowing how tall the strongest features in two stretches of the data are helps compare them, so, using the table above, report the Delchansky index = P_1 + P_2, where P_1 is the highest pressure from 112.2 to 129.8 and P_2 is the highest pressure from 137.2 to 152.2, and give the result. 250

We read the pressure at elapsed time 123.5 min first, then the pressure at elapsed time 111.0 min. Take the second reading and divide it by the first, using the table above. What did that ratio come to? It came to 1.33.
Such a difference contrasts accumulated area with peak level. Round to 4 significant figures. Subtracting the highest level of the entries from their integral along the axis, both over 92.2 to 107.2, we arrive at 2315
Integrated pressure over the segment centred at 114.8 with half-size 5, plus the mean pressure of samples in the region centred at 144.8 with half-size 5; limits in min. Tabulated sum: 948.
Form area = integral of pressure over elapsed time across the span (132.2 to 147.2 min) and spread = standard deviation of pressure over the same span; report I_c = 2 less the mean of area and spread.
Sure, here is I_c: -974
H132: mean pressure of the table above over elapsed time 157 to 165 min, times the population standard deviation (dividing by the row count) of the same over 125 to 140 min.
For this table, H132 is 2420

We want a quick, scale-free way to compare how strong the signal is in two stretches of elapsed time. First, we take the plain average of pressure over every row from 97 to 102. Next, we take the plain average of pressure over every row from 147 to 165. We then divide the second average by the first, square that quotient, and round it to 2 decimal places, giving 0.69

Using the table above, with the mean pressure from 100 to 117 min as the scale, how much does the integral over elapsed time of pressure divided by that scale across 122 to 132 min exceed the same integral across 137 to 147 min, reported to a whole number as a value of -3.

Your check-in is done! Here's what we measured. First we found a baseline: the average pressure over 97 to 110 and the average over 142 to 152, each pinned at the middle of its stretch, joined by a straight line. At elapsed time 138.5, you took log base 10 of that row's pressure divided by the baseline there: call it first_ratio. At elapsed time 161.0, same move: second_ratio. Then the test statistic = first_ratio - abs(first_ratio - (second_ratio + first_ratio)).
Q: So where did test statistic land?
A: -0.08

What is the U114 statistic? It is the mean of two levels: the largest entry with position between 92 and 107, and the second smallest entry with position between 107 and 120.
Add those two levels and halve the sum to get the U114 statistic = 117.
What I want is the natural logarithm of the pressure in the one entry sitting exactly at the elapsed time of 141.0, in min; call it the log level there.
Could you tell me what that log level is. 4.84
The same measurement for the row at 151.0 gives 4.96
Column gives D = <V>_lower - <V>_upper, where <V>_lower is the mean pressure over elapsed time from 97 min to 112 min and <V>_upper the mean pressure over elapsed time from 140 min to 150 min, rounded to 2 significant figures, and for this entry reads 21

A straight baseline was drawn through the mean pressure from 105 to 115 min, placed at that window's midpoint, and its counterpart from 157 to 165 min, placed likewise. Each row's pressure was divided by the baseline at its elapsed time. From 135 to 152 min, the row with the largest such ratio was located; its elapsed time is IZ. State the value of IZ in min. 151.0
